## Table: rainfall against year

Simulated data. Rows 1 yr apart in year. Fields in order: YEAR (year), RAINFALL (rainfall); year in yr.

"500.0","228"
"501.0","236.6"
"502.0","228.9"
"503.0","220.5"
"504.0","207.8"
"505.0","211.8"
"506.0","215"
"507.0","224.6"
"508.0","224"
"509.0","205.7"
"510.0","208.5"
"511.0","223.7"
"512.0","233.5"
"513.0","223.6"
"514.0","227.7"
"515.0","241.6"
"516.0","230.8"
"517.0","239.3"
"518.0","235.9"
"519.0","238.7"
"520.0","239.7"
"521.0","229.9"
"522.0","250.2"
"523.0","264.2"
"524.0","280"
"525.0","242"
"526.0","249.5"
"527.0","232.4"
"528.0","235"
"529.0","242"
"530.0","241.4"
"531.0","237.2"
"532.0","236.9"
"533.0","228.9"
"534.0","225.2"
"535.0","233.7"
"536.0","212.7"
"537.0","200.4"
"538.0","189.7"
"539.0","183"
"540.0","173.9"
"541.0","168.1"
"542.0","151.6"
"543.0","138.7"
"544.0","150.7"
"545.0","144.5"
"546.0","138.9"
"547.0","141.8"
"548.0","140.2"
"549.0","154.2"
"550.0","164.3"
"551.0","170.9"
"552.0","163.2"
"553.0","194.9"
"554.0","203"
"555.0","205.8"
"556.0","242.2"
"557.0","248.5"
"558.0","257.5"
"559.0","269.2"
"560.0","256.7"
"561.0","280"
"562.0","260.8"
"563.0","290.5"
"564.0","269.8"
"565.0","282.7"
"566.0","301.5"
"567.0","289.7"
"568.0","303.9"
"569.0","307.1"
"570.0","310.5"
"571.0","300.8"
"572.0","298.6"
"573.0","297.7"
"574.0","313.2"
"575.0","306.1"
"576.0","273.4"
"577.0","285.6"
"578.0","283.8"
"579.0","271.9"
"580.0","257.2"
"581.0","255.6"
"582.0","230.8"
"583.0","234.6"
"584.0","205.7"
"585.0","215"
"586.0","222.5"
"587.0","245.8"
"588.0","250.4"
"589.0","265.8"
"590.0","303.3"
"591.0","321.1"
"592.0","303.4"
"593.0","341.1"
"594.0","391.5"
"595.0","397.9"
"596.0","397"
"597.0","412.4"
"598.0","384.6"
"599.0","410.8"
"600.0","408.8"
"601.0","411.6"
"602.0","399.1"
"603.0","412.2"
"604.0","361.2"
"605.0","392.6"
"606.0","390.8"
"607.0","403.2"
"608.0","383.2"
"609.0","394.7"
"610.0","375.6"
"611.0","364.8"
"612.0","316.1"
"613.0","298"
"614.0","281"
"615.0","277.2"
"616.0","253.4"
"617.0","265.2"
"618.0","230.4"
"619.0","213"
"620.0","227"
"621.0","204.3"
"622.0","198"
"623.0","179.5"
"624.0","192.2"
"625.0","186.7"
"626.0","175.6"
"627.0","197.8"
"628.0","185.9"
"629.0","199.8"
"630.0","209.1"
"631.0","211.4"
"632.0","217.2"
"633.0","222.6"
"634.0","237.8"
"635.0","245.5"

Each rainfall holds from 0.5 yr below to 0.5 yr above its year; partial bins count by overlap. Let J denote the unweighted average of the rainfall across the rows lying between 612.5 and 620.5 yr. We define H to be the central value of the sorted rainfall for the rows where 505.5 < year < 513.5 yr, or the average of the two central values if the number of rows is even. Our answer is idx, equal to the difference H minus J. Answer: -32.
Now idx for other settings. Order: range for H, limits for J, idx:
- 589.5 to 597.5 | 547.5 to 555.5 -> 192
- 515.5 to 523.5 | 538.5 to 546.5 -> 83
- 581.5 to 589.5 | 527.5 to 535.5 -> -2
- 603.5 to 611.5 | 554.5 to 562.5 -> 134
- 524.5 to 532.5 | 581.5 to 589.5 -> 5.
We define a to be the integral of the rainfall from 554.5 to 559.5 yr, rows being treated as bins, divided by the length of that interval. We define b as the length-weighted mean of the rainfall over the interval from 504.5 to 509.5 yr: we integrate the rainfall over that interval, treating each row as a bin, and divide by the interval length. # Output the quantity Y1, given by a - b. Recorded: 28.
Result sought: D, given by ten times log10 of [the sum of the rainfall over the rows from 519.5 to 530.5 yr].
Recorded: 34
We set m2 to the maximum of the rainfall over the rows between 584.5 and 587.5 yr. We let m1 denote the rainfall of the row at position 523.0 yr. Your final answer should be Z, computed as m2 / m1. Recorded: 0.9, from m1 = 264.2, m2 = 245.8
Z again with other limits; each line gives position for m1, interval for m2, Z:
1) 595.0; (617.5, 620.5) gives 0.6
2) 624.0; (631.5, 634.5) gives 1.2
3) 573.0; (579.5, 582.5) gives 0.9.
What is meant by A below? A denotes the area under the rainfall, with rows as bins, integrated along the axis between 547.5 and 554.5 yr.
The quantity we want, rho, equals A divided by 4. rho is 298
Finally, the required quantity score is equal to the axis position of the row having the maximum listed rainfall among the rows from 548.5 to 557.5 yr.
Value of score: 557.0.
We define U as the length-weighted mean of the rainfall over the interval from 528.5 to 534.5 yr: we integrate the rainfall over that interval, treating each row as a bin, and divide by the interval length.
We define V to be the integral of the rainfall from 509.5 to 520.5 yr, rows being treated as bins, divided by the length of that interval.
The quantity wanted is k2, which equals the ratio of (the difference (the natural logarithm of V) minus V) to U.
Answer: -0.96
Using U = 235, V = 231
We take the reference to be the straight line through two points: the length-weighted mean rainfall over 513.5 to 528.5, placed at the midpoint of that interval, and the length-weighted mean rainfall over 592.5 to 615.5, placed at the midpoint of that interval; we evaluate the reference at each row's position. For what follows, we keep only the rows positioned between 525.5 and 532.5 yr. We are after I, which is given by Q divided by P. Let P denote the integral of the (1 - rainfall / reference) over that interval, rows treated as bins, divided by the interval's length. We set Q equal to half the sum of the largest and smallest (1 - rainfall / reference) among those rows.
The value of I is 0.7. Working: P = 0.06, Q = 0.05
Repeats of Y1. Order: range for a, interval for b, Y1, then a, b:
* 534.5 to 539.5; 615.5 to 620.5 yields -34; 204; 238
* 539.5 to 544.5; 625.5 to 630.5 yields -37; 157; 194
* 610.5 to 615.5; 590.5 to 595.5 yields -44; 307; 351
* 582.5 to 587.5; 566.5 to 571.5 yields -78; 225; 302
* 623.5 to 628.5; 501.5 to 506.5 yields -29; 188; 217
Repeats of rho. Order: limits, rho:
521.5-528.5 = 438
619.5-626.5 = 341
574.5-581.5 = 483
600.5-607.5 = 693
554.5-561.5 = 440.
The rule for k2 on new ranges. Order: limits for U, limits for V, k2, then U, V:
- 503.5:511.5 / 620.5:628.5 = -0.86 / 215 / 190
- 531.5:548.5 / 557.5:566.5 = -1.49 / 180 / 274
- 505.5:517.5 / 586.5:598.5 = -1.46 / 225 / 335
